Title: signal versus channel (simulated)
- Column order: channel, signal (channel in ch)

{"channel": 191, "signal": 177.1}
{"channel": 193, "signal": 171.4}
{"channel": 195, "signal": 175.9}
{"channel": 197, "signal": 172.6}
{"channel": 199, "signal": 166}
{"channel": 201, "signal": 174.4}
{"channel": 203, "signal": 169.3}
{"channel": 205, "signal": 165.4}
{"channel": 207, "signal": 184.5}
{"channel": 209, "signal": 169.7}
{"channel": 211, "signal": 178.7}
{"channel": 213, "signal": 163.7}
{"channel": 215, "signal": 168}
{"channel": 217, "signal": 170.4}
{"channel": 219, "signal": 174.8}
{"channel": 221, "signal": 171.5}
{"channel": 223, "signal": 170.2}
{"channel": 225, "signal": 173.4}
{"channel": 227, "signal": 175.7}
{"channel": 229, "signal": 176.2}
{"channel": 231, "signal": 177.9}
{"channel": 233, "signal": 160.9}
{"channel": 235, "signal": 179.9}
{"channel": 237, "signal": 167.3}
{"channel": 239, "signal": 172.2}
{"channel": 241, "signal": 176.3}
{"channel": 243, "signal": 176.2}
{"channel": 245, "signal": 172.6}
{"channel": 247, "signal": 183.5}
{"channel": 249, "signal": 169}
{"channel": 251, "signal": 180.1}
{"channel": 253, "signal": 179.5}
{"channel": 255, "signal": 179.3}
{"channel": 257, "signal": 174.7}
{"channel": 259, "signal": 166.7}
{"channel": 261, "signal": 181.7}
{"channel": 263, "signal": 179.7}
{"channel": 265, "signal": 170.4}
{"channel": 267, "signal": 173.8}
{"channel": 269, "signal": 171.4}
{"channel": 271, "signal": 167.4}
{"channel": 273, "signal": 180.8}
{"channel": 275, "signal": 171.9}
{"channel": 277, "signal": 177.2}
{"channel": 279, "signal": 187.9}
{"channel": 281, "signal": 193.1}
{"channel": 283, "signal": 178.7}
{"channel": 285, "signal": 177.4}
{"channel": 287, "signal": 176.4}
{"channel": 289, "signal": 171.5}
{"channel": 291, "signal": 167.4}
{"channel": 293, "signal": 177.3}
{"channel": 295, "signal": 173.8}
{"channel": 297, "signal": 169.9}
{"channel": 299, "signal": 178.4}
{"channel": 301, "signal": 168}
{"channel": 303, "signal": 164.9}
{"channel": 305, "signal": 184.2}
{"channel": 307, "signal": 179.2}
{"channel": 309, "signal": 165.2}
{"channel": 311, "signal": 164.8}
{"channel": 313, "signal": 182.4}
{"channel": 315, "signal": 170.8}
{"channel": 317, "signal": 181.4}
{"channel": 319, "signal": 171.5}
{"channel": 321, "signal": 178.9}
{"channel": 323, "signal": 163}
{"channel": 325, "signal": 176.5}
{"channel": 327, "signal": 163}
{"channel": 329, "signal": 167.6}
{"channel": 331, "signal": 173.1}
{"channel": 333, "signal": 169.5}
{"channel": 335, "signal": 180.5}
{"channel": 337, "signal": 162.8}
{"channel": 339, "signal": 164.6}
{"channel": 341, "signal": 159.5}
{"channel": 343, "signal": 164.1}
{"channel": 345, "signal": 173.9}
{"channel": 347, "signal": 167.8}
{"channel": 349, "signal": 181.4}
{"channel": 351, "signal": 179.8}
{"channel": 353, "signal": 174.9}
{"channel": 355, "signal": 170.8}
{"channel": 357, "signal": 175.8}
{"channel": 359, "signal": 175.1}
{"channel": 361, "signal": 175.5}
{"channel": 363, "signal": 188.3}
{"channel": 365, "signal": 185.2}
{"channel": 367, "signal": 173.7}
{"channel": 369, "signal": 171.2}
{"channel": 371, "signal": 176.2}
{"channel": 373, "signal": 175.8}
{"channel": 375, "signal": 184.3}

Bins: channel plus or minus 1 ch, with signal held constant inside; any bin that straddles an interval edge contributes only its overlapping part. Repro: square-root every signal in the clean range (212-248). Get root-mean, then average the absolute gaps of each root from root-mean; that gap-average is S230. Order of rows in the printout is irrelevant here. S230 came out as 0.163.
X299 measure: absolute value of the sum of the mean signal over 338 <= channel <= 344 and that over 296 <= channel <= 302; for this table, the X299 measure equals 335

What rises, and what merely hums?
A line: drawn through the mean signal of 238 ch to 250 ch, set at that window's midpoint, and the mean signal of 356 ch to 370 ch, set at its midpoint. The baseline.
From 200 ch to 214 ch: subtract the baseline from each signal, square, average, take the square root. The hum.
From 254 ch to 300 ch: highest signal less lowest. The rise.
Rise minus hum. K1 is 19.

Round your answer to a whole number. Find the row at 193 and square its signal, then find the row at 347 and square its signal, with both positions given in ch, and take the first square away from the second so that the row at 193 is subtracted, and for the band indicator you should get -1221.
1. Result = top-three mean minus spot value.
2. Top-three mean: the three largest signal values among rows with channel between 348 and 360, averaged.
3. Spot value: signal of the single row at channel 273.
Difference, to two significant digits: -1.8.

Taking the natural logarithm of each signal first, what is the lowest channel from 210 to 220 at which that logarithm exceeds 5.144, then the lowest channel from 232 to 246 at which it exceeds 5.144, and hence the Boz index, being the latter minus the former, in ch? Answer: 24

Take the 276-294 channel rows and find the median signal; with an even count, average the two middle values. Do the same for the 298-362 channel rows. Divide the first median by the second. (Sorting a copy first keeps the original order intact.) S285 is 1.03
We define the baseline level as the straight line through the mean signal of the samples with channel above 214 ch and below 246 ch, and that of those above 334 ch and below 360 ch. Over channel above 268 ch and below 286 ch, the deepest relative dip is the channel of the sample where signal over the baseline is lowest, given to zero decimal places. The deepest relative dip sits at 271 ch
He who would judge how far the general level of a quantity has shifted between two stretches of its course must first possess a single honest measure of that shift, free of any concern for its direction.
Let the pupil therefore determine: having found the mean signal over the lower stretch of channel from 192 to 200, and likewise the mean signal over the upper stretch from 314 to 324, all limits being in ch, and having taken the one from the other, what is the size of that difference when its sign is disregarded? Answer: 1.6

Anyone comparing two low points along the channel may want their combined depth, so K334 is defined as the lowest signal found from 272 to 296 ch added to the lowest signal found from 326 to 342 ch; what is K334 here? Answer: 327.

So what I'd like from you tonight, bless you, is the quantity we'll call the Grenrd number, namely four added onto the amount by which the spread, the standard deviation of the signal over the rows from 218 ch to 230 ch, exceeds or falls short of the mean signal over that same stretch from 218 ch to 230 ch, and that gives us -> -167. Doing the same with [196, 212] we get -162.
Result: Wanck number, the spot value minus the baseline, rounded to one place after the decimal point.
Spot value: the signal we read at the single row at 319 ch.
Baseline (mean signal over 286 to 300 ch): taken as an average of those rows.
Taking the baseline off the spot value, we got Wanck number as -2.0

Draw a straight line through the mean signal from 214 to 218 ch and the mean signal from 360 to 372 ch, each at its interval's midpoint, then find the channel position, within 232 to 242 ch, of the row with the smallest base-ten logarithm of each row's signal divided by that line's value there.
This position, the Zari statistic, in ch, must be 233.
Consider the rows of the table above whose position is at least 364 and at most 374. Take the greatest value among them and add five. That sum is 190.2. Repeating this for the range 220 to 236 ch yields 184.9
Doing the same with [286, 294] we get 182.3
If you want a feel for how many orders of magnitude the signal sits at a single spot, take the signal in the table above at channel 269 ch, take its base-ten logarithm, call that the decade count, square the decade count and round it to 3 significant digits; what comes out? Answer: 4.99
